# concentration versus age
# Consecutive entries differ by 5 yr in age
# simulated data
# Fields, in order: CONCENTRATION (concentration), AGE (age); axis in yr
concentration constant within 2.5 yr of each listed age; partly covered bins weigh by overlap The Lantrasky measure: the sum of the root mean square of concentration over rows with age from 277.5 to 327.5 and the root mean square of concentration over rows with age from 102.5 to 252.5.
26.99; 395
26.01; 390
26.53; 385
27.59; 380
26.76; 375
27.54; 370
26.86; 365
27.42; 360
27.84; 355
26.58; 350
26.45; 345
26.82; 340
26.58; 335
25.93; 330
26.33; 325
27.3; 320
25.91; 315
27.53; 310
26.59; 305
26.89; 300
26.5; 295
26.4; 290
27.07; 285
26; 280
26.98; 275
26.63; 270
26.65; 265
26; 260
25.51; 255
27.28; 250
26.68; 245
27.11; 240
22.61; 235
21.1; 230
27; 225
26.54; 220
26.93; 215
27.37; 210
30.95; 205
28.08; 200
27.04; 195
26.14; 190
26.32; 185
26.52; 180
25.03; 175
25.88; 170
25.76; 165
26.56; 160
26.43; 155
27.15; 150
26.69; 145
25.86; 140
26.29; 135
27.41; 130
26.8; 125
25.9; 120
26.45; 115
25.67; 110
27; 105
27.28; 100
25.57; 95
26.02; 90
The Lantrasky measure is 53.1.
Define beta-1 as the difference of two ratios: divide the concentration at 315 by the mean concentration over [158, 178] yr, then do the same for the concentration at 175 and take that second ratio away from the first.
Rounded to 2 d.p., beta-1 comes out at 0.03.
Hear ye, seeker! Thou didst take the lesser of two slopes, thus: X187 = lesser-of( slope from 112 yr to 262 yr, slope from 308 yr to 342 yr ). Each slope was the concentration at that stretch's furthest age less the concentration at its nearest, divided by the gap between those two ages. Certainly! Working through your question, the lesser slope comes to -0.024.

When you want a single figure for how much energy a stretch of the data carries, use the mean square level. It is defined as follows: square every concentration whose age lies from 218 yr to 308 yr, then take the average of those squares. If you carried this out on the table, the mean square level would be 683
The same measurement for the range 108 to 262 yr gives 697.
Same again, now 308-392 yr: 720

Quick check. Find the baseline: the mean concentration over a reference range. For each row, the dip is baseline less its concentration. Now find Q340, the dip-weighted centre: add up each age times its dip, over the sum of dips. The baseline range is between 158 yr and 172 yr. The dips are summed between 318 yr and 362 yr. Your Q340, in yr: 344.6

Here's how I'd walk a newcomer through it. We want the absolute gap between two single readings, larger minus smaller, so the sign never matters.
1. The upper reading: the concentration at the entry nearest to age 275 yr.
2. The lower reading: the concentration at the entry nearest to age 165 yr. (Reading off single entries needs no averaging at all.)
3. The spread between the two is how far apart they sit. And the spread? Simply 1.2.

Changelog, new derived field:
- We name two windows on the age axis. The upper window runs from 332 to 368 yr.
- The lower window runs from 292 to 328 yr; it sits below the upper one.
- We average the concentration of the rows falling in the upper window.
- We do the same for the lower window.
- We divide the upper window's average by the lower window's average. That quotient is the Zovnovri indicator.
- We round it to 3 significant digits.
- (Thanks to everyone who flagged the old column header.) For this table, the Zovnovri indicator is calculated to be 1.01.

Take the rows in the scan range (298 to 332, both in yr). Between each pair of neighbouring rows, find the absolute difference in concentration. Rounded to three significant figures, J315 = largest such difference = 1.62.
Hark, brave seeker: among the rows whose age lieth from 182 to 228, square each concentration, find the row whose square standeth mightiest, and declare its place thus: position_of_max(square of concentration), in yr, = 205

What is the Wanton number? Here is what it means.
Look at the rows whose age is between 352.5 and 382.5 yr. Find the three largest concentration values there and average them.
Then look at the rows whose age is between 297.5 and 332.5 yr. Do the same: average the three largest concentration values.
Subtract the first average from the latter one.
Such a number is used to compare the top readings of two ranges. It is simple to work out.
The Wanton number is -0.42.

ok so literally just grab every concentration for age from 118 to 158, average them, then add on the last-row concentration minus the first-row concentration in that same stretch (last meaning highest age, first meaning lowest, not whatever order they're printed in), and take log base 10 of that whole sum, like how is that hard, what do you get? 1.43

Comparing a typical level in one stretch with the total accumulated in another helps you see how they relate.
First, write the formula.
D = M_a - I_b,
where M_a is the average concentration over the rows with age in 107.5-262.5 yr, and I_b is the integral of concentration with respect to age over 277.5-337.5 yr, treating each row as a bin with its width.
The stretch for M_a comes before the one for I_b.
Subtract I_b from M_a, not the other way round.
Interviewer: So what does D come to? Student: -1569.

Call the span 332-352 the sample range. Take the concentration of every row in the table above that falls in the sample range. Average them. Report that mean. 26.6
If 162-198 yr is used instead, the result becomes 26.1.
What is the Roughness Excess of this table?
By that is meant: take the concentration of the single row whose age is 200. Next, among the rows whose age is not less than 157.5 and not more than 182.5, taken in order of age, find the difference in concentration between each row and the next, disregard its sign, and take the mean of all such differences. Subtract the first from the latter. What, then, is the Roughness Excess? -27.3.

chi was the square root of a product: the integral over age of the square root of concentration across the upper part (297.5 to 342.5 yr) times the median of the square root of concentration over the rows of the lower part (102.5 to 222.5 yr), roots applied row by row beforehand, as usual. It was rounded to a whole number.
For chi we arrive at 35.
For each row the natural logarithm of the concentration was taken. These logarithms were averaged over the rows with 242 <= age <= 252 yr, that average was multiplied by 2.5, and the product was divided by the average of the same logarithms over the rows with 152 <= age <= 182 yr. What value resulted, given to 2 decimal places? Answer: 2.53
